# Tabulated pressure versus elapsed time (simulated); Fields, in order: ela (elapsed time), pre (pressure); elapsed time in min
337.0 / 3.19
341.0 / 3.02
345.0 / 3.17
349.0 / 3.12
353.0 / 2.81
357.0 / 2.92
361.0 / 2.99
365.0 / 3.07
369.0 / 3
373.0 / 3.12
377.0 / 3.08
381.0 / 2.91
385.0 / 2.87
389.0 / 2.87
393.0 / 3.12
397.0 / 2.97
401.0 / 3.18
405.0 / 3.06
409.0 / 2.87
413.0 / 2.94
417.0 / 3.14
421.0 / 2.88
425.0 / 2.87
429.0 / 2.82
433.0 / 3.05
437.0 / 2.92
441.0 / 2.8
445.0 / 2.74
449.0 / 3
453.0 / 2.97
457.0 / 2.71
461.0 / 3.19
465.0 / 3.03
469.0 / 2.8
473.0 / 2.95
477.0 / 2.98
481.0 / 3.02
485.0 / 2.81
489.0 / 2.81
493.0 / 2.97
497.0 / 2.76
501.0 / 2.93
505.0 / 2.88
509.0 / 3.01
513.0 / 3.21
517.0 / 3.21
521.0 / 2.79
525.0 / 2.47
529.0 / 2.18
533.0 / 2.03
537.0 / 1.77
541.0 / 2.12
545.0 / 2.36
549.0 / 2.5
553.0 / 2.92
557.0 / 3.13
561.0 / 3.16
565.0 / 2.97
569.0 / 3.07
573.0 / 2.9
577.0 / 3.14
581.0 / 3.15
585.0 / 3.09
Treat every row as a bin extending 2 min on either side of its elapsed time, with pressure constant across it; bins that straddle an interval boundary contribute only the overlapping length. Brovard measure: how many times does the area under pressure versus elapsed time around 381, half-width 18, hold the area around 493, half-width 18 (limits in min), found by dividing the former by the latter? 1.03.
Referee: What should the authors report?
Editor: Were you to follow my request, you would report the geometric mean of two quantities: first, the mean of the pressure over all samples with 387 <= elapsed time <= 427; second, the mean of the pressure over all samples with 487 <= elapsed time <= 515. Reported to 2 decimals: 2.96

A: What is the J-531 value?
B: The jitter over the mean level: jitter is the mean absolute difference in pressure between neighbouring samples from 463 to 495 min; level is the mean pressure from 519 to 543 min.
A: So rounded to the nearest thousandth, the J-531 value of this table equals 0.053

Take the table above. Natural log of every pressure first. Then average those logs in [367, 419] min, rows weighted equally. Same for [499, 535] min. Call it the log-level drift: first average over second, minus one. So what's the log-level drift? 0.10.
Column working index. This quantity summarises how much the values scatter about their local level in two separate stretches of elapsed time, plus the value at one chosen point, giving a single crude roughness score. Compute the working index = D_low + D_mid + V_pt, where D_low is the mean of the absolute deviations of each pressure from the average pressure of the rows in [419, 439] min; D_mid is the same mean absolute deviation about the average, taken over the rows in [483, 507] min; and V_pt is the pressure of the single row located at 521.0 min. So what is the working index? 2.92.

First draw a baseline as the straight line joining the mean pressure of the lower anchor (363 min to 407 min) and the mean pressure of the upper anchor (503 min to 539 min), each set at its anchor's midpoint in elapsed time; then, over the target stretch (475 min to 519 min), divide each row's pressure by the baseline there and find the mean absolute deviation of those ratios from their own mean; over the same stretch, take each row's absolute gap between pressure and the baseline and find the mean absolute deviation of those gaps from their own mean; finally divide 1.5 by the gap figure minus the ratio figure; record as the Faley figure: 19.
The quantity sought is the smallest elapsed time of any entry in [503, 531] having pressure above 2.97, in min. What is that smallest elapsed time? 509.0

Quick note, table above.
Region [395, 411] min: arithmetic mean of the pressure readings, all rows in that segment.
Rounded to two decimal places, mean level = 3.02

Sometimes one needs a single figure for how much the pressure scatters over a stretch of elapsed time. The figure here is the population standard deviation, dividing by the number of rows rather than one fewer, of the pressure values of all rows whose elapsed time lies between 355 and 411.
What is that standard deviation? 0.101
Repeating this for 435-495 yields 0.126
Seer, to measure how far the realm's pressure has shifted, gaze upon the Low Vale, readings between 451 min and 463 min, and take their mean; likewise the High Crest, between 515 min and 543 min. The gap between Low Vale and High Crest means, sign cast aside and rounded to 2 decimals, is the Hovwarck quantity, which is 0.59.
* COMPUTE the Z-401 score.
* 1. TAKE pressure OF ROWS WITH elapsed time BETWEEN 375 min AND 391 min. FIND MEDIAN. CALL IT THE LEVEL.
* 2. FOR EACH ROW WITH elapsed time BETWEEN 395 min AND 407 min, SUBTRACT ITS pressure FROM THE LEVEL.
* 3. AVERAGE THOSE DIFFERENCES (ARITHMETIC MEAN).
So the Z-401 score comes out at -0.18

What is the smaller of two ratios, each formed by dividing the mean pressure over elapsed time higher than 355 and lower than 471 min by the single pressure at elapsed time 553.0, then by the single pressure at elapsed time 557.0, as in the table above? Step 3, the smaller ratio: 0.95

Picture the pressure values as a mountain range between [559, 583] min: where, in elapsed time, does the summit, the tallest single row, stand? 561.0 min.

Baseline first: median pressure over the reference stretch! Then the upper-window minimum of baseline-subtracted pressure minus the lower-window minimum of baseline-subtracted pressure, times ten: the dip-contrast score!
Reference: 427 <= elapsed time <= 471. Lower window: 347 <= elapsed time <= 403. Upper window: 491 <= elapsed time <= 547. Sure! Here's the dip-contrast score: -10.4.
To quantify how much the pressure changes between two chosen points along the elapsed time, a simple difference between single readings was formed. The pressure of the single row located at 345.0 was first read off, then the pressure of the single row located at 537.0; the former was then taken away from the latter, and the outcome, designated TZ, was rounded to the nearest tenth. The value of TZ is -1.4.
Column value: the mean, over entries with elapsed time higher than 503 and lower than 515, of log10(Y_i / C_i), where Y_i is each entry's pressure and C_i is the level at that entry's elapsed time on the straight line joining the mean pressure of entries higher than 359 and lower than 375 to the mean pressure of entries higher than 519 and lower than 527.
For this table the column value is 0.06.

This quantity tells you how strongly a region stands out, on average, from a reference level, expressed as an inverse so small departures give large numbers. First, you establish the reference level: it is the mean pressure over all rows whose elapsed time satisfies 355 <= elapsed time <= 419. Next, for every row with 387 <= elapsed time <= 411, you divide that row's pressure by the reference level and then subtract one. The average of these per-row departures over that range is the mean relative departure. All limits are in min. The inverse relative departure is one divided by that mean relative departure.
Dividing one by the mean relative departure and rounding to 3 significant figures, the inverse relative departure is 628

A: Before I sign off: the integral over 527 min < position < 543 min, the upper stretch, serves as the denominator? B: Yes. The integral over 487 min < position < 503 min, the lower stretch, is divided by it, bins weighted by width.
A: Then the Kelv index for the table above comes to 1.42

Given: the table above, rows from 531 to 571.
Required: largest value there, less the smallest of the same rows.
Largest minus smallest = 1.4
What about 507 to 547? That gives 1.4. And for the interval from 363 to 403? 0.3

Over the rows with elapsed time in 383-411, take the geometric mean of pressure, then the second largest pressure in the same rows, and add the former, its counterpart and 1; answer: 7.1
